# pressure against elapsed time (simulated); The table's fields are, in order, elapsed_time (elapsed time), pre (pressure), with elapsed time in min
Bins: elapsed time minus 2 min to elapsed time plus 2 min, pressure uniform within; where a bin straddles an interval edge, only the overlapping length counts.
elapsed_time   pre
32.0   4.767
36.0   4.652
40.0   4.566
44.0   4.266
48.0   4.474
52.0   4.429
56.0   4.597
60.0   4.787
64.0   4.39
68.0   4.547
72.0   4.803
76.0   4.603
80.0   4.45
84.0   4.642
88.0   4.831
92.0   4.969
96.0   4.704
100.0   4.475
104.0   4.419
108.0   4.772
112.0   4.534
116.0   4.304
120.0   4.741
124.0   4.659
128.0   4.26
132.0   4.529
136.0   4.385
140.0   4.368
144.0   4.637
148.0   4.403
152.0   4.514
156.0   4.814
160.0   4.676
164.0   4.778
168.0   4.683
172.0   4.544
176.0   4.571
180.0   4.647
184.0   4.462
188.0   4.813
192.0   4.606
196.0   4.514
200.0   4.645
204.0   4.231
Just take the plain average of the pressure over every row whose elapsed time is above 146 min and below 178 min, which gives 4.62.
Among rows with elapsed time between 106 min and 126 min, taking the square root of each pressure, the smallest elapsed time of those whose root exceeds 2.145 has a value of 108.0 min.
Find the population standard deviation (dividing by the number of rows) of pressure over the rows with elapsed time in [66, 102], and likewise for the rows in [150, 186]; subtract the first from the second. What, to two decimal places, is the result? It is -0.05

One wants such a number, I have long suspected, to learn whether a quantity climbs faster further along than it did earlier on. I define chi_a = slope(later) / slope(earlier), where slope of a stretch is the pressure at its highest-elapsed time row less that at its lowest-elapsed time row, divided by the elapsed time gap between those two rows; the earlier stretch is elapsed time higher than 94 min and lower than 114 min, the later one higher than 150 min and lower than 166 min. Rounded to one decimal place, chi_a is -2.1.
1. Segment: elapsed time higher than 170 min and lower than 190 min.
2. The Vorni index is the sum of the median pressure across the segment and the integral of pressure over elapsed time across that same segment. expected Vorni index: 96.7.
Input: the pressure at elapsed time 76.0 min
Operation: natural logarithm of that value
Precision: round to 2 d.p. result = 1.53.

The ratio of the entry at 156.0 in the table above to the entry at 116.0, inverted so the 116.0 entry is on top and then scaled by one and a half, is 1.34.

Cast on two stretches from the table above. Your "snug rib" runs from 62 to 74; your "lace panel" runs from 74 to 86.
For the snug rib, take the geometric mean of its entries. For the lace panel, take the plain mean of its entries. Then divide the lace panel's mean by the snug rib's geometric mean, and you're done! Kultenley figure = 1.00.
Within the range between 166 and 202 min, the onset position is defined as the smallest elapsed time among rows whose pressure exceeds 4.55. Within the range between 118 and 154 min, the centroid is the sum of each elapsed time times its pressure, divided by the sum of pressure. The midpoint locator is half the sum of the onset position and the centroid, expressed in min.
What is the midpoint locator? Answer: 151.9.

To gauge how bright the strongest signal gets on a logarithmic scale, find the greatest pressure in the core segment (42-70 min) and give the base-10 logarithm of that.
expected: 0.680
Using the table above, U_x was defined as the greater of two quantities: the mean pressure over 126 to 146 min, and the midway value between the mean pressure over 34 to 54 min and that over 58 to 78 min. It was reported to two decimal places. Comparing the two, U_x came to 4.55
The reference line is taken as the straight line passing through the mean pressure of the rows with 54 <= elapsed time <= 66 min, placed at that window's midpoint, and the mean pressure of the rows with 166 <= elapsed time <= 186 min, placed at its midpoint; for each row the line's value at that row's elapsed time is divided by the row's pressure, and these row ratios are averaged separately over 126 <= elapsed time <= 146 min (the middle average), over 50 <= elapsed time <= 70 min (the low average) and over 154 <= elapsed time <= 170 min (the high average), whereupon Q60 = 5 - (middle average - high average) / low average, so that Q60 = 4.93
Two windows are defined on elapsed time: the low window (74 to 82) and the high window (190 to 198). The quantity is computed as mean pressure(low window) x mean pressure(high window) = 20.6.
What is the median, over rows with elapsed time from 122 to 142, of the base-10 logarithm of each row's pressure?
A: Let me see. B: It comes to 0.642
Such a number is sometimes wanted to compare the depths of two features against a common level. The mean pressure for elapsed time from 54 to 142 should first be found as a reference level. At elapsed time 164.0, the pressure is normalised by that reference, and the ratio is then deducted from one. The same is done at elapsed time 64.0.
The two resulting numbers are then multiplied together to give -0.0018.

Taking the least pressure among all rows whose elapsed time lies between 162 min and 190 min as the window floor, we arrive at 4.462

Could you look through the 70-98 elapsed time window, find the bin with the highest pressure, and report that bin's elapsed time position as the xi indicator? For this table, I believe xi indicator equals 92.0 min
